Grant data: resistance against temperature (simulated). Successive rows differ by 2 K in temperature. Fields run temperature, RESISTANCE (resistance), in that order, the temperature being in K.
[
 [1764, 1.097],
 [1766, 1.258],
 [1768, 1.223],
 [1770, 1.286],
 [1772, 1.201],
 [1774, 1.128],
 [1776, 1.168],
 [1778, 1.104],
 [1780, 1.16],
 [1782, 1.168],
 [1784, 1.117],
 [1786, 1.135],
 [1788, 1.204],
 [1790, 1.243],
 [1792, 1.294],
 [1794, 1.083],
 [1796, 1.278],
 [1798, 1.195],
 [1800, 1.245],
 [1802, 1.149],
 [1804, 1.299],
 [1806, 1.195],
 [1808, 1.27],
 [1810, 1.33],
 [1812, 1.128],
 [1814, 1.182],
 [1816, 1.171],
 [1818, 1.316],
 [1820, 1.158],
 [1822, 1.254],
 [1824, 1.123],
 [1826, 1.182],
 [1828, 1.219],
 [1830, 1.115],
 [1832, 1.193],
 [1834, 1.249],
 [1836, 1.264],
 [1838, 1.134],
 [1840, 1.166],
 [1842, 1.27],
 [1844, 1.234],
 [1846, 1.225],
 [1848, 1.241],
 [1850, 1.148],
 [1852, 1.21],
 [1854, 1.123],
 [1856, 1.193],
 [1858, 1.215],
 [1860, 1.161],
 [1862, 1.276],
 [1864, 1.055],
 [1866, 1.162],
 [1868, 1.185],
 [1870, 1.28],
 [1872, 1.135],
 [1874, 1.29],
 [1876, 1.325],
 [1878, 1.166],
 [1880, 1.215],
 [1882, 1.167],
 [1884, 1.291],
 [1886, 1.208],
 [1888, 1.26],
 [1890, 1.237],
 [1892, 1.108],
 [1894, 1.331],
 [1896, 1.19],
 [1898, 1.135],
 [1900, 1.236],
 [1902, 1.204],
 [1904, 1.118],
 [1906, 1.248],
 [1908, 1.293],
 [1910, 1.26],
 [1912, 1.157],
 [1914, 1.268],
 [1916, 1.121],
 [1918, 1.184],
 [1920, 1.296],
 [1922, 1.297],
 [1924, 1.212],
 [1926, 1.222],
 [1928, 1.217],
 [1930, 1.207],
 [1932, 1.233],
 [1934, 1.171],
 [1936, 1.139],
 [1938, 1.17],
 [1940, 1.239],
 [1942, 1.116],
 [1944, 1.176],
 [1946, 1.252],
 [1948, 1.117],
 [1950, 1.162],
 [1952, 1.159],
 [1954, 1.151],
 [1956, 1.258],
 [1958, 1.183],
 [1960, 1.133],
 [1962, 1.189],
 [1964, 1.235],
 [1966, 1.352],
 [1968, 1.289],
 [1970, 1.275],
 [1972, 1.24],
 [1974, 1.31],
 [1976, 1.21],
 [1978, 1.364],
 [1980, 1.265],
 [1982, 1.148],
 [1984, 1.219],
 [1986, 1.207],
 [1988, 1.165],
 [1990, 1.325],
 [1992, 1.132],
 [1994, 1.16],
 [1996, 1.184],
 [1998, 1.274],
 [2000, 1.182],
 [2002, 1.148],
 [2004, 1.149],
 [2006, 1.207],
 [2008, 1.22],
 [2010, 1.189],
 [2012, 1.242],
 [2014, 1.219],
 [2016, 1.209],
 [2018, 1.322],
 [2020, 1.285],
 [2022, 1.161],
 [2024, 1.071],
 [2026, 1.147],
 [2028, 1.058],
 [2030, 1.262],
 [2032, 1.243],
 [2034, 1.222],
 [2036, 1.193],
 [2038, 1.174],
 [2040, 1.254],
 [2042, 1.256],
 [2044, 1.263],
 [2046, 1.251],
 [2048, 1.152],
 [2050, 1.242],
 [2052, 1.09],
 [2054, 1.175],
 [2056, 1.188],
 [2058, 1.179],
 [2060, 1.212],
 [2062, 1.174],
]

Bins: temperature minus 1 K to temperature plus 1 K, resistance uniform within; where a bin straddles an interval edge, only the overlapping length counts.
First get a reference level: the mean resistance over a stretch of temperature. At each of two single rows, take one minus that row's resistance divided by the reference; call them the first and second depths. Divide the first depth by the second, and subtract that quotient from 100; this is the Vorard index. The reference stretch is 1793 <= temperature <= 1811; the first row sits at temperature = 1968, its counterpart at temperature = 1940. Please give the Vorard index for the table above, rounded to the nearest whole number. 95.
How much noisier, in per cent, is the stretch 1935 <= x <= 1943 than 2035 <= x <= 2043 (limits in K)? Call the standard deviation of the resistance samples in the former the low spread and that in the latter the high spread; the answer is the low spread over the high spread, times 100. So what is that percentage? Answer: 127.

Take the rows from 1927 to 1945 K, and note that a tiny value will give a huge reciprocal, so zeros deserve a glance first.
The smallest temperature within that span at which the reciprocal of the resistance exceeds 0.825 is 1930 K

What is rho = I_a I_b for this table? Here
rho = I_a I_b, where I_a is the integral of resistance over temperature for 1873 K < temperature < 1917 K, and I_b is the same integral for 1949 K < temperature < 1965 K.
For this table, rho 1016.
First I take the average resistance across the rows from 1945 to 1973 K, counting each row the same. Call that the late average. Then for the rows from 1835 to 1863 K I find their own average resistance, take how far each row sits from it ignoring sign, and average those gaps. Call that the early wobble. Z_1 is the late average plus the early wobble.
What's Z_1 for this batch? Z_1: 1.257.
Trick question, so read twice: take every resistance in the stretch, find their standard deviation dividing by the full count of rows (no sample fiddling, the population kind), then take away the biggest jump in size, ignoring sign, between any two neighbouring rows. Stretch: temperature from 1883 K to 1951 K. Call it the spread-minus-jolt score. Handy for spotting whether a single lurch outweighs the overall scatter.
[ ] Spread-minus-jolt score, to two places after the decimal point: -0.16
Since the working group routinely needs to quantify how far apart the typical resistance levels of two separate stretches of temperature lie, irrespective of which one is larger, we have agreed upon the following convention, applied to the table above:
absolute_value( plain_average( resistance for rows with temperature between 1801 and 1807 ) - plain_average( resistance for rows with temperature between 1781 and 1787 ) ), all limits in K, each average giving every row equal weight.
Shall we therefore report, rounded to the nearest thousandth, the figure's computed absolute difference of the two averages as 0.074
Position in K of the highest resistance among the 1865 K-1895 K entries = 1894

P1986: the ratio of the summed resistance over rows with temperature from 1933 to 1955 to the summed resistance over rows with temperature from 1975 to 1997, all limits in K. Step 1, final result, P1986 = 0.96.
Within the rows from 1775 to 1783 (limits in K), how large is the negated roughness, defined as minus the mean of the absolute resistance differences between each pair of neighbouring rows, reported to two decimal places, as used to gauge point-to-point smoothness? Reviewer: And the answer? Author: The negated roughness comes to -0.04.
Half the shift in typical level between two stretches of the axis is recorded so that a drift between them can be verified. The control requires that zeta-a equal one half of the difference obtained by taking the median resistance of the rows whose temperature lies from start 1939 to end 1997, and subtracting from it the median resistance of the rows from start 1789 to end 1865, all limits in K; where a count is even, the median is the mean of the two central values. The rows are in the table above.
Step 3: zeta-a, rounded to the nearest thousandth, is 0.002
